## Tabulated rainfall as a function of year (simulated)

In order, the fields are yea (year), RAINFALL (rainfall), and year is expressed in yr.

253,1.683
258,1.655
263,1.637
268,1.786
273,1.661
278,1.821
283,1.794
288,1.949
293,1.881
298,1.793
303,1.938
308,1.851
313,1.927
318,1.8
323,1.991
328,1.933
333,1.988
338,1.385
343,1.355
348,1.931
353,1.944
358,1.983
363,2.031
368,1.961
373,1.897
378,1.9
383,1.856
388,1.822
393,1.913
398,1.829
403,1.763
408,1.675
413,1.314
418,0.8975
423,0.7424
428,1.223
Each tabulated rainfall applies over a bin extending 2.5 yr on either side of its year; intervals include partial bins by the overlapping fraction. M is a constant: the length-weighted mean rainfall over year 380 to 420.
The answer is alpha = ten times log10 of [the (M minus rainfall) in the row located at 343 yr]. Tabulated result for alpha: -5.4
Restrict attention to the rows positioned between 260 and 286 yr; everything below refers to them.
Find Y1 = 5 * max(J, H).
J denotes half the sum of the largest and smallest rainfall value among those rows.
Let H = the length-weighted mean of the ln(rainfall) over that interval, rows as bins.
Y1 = 8.6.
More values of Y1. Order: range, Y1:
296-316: 9.3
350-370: 9.9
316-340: 8.4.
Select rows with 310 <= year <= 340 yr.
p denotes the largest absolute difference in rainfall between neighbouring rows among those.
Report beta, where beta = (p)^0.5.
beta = 0.78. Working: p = 0.6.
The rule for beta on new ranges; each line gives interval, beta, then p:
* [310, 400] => 0.78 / 0.6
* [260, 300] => 0.40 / 0.2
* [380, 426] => 0.65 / 0.4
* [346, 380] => 0.26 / 0.1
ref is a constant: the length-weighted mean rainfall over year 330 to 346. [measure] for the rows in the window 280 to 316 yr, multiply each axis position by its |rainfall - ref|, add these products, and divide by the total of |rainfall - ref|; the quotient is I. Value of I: 298.7 yr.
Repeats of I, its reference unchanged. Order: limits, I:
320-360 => 340.4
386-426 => 411.1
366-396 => 379.8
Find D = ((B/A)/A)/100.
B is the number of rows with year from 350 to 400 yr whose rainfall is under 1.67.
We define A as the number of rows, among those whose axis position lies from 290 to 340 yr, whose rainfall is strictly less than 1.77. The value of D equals 0.0000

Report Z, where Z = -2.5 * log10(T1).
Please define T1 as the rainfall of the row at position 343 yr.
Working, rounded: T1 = 1.355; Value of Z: -0.33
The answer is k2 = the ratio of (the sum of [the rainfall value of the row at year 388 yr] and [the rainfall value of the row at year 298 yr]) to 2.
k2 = 1.81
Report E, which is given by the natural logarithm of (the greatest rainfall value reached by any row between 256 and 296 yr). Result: 0.67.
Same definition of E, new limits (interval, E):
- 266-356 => 0.69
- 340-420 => 0.71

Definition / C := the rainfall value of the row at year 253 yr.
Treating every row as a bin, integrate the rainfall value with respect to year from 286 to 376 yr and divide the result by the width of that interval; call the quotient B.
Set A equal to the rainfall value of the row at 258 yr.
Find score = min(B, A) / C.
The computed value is 0.98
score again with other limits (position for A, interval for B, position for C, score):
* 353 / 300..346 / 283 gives 1.00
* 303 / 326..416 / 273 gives 1.08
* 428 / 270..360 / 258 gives 0.74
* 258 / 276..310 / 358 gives 0.83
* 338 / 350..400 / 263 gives 0.85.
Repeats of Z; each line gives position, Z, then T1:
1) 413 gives -0.30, 1.314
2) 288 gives -0.72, 1.949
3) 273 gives -0.55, 1.661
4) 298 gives -0.63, 1.793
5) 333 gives -0.75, 1.988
